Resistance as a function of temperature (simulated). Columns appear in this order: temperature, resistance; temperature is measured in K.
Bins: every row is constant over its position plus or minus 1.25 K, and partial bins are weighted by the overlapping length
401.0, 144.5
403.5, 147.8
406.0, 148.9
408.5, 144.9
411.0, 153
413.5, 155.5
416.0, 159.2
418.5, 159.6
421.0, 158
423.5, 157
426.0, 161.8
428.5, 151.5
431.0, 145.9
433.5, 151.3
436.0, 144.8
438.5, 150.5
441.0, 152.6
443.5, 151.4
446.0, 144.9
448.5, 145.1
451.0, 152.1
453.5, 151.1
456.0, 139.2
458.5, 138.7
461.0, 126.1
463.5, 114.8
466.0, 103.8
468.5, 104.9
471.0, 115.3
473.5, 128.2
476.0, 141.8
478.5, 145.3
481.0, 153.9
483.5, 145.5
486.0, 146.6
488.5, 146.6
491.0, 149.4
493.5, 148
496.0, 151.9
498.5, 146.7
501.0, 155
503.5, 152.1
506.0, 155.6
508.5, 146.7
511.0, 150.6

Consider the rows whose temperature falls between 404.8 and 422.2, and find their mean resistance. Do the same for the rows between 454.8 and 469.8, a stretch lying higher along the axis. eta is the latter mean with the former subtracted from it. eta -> -33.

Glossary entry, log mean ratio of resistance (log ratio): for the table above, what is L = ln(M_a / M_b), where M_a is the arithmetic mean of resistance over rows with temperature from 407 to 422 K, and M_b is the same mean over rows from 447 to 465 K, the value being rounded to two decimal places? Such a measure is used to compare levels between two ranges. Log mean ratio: 0.12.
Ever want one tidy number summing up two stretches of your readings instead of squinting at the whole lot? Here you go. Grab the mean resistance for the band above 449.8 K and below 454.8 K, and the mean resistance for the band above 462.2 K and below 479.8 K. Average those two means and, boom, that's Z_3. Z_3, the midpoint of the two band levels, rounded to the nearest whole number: 137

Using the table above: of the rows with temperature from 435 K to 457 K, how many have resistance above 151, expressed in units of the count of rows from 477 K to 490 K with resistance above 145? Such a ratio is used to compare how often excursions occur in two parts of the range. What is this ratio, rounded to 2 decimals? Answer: 0.80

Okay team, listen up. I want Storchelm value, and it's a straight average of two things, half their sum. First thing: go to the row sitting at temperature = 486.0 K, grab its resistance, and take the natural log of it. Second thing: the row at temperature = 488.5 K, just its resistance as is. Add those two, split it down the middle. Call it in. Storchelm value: 76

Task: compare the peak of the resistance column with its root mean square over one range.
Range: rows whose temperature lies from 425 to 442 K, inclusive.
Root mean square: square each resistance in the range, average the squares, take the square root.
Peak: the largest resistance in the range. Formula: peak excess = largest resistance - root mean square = 11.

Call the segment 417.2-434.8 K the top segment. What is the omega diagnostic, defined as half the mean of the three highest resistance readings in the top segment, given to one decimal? 79.9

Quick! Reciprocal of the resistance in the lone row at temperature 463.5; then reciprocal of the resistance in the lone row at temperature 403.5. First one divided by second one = 1.29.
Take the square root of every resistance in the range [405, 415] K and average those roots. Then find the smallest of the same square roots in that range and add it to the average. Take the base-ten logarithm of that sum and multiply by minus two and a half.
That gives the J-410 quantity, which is -3.46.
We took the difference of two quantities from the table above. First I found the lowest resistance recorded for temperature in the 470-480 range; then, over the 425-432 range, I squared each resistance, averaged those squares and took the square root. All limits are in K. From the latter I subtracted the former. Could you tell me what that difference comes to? 38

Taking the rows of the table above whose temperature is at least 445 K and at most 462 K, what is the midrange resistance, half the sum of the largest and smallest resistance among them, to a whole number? 139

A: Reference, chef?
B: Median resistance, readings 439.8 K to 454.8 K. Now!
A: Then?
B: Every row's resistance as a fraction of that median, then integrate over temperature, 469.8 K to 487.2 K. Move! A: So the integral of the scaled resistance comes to 16.1 K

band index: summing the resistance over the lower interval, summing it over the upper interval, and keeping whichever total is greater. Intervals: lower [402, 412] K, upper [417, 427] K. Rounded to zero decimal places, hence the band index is 636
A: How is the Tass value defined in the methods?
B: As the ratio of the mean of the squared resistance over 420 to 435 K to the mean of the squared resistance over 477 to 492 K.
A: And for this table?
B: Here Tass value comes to 1.09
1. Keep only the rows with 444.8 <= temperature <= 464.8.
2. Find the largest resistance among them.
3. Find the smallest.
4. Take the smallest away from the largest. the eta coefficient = 37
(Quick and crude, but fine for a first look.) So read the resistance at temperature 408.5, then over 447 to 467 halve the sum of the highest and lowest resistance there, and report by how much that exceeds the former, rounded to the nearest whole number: -17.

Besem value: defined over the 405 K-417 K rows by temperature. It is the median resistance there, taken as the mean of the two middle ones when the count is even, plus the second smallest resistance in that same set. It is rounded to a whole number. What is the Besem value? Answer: 302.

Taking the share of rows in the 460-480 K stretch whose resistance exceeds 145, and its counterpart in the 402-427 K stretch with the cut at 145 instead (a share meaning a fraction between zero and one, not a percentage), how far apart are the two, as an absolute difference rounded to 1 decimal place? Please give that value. 0.8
